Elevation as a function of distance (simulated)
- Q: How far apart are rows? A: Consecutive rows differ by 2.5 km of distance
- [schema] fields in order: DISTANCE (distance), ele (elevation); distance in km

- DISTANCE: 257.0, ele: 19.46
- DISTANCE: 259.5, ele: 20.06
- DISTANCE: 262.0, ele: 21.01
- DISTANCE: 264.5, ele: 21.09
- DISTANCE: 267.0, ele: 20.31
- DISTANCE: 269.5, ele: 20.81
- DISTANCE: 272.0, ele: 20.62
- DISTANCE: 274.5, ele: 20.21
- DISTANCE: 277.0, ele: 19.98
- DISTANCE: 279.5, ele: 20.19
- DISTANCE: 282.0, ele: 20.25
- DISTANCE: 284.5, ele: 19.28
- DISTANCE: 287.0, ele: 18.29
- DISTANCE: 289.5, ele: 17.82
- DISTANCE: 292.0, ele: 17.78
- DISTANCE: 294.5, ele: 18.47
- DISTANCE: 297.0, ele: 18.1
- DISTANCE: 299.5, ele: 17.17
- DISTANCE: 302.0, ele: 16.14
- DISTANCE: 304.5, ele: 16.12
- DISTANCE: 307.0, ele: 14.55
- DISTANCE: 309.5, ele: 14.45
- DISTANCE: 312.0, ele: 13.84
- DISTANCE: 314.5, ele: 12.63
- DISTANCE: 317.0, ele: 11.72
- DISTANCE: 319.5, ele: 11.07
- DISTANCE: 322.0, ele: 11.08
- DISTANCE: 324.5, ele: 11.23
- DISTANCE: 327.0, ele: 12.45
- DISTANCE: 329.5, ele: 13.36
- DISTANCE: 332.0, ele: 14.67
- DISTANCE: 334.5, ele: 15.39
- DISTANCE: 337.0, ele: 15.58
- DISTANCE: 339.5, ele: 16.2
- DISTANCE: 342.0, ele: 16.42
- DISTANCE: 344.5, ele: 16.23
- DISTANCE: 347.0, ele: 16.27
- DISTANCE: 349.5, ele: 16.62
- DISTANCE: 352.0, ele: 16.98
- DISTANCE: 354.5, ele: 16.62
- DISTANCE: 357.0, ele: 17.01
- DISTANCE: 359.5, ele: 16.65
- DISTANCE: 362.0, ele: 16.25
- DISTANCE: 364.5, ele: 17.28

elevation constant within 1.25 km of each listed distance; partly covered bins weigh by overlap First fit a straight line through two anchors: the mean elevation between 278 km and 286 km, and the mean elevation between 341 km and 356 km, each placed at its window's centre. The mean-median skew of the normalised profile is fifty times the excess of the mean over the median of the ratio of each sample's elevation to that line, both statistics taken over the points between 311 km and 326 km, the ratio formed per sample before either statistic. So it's 1.0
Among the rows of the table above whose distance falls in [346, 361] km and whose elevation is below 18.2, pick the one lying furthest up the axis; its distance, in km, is 359.5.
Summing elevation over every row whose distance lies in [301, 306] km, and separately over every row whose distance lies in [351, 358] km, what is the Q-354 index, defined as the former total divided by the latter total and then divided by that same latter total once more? 0.013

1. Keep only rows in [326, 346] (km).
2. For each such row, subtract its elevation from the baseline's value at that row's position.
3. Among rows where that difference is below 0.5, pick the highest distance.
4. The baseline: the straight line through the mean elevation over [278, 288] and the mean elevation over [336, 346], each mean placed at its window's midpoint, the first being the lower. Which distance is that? 344.5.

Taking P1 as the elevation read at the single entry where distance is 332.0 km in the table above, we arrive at 14.67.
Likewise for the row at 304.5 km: 16.12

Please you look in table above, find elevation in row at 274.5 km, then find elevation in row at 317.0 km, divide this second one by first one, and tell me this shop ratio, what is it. 0.58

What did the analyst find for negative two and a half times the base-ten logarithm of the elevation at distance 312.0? -2.9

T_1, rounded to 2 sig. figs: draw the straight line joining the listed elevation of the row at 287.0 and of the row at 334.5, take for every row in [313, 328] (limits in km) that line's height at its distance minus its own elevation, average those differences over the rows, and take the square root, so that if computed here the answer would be 2.1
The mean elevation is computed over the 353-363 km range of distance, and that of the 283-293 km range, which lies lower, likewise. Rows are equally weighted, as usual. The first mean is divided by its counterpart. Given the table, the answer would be 0.91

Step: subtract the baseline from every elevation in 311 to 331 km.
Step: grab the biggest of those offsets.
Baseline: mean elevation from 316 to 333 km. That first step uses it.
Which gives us 1.6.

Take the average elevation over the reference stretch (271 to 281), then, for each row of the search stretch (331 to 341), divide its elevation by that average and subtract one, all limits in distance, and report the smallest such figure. -0.28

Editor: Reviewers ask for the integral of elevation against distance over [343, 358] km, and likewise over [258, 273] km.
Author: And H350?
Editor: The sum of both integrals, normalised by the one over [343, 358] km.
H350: 2.24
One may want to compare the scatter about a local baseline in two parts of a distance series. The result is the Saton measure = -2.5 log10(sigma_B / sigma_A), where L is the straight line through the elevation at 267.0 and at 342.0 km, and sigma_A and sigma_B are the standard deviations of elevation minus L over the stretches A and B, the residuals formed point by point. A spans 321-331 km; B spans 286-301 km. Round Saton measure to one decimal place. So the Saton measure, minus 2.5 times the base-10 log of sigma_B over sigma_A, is 1.2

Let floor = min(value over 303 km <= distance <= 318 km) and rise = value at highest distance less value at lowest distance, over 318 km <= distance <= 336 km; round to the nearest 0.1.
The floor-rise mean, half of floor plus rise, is 8.0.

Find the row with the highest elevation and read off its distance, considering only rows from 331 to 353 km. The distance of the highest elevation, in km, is 352.0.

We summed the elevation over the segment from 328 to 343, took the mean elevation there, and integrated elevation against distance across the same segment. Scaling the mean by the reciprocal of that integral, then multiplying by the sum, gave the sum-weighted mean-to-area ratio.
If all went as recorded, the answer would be 6.1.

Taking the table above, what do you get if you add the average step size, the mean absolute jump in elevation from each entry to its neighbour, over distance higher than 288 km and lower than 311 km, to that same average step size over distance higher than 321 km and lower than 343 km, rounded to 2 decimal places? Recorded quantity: 1.26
